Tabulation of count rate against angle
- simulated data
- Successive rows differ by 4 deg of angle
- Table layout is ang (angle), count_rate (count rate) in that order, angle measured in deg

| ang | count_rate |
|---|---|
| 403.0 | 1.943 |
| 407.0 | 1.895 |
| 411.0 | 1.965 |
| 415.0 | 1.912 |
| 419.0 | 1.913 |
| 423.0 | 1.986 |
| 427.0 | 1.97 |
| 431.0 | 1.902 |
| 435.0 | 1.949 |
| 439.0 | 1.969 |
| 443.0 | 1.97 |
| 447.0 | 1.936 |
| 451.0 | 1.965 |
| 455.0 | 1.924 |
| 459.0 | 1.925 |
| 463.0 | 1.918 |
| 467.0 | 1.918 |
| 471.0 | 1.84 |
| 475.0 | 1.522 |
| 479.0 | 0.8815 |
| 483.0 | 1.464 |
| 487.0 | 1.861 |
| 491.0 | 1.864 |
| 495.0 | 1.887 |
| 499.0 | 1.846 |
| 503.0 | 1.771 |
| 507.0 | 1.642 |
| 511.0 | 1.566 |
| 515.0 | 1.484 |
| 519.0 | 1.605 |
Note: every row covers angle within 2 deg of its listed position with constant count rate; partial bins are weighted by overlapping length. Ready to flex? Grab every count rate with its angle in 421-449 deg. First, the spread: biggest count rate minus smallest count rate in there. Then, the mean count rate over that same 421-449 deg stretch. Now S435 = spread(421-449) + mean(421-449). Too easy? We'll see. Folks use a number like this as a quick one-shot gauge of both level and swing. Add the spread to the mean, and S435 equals 2.04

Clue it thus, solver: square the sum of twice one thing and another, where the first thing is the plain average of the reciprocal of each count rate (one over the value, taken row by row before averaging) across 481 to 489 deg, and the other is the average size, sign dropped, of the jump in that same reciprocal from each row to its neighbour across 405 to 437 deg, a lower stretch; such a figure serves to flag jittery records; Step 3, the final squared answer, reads 1.52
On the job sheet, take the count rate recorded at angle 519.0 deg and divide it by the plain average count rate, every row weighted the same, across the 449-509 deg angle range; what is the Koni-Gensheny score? 0.92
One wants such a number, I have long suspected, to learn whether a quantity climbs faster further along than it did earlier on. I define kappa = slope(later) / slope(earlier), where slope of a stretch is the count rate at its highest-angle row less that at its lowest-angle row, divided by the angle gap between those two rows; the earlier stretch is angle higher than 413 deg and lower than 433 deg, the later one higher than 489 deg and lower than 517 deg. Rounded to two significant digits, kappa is 25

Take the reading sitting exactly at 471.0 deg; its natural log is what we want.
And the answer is 0.61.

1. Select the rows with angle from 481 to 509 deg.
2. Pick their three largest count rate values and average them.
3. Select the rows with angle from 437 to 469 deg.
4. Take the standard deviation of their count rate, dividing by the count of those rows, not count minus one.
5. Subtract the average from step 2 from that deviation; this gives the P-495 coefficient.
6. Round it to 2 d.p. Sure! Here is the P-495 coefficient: -1.85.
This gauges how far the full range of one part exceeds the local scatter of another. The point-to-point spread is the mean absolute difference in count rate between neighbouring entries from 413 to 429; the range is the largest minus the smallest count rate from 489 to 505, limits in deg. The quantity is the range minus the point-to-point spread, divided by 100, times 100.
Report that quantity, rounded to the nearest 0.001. 0.086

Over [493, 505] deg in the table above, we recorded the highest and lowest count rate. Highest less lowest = 0.12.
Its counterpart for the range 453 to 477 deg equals 0.40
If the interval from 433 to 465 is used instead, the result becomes 0.05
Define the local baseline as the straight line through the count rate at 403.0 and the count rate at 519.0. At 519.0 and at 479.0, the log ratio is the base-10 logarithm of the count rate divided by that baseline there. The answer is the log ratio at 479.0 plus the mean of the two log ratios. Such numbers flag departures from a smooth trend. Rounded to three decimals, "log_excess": -0.436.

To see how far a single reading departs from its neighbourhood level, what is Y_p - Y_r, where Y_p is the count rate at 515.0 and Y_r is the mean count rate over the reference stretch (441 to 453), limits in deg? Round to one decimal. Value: -0.5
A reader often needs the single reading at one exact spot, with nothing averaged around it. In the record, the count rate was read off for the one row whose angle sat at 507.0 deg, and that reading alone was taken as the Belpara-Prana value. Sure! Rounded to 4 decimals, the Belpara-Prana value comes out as 1.6420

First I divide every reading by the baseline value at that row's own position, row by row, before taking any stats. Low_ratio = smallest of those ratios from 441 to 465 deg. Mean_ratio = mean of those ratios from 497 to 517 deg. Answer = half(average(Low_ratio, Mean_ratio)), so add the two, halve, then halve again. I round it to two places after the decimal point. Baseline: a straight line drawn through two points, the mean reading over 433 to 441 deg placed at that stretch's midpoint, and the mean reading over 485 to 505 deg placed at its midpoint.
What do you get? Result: 0.48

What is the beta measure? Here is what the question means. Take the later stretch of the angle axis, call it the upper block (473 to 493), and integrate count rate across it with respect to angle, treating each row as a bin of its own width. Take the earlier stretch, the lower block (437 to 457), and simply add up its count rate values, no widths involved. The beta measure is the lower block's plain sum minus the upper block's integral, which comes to -21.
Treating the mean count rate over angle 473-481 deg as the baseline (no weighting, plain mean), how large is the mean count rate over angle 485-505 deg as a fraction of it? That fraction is 1.54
